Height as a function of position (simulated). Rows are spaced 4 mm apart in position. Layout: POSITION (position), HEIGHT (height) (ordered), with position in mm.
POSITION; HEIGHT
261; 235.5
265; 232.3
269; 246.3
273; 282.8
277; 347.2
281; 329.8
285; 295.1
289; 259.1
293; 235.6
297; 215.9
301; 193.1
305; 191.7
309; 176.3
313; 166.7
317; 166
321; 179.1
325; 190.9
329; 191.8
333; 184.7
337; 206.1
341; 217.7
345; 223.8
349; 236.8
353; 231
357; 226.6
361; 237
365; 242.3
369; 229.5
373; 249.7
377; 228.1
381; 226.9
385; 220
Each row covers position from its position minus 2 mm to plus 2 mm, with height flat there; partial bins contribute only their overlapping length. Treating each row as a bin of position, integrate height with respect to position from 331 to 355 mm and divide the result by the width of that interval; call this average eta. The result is 217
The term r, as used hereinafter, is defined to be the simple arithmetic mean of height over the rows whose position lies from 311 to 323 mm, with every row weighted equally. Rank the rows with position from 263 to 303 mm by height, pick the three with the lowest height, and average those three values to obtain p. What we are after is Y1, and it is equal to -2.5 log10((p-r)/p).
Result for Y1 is 1.7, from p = 214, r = 171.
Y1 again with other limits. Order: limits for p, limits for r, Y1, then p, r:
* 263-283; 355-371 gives 2.8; 254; 234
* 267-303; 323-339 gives 2.5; 215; 193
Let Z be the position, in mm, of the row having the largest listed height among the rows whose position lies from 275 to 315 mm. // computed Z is 277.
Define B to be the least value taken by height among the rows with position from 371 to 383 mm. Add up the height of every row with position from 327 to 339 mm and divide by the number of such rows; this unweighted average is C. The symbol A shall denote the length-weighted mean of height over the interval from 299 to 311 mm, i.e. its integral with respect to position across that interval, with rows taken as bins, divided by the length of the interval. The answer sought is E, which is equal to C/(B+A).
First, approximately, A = 187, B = 226.9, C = 194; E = 0.47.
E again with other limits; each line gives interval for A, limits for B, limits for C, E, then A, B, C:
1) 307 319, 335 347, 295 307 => 0.53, 170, 206.1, 200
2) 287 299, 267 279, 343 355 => 0.48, 237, 246.3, 231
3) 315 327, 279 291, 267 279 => 0.67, 179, 259.1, 292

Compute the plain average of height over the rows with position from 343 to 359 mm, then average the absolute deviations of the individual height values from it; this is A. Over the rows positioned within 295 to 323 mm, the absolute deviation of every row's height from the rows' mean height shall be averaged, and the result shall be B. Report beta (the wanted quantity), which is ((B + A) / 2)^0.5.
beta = 3.0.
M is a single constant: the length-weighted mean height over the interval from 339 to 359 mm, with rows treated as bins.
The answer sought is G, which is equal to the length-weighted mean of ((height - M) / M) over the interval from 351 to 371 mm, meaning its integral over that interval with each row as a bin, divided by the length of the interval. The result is 0.03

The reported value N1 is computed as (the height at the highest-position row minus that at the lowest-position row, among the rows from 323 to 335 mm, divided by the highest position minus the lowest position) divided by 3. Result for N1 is -0.3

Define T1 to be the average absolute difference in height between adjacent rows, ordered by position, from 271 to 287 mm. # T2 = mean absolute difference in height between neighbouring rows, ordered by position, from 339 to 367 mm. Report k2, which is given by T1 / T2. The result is 5.2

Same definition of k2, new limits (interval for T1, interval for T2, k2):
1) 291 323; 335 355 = 1.3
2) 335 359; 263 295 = 0.3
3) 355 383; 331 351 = 0.9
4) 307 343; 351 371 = 1.2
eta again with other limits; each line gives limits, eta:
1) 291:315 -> 197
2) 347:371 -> 234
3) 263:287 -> 289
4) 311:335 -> 180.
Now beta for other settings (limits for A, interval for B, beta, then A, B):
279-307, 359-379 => 4.9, 42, 7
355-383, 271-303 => 5.1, 7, 44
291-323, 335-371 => 3.7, 19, 8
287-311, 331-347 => 4.3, 25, 13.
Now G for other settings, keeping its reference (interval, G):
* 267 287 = 0.32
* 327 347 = -0.10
